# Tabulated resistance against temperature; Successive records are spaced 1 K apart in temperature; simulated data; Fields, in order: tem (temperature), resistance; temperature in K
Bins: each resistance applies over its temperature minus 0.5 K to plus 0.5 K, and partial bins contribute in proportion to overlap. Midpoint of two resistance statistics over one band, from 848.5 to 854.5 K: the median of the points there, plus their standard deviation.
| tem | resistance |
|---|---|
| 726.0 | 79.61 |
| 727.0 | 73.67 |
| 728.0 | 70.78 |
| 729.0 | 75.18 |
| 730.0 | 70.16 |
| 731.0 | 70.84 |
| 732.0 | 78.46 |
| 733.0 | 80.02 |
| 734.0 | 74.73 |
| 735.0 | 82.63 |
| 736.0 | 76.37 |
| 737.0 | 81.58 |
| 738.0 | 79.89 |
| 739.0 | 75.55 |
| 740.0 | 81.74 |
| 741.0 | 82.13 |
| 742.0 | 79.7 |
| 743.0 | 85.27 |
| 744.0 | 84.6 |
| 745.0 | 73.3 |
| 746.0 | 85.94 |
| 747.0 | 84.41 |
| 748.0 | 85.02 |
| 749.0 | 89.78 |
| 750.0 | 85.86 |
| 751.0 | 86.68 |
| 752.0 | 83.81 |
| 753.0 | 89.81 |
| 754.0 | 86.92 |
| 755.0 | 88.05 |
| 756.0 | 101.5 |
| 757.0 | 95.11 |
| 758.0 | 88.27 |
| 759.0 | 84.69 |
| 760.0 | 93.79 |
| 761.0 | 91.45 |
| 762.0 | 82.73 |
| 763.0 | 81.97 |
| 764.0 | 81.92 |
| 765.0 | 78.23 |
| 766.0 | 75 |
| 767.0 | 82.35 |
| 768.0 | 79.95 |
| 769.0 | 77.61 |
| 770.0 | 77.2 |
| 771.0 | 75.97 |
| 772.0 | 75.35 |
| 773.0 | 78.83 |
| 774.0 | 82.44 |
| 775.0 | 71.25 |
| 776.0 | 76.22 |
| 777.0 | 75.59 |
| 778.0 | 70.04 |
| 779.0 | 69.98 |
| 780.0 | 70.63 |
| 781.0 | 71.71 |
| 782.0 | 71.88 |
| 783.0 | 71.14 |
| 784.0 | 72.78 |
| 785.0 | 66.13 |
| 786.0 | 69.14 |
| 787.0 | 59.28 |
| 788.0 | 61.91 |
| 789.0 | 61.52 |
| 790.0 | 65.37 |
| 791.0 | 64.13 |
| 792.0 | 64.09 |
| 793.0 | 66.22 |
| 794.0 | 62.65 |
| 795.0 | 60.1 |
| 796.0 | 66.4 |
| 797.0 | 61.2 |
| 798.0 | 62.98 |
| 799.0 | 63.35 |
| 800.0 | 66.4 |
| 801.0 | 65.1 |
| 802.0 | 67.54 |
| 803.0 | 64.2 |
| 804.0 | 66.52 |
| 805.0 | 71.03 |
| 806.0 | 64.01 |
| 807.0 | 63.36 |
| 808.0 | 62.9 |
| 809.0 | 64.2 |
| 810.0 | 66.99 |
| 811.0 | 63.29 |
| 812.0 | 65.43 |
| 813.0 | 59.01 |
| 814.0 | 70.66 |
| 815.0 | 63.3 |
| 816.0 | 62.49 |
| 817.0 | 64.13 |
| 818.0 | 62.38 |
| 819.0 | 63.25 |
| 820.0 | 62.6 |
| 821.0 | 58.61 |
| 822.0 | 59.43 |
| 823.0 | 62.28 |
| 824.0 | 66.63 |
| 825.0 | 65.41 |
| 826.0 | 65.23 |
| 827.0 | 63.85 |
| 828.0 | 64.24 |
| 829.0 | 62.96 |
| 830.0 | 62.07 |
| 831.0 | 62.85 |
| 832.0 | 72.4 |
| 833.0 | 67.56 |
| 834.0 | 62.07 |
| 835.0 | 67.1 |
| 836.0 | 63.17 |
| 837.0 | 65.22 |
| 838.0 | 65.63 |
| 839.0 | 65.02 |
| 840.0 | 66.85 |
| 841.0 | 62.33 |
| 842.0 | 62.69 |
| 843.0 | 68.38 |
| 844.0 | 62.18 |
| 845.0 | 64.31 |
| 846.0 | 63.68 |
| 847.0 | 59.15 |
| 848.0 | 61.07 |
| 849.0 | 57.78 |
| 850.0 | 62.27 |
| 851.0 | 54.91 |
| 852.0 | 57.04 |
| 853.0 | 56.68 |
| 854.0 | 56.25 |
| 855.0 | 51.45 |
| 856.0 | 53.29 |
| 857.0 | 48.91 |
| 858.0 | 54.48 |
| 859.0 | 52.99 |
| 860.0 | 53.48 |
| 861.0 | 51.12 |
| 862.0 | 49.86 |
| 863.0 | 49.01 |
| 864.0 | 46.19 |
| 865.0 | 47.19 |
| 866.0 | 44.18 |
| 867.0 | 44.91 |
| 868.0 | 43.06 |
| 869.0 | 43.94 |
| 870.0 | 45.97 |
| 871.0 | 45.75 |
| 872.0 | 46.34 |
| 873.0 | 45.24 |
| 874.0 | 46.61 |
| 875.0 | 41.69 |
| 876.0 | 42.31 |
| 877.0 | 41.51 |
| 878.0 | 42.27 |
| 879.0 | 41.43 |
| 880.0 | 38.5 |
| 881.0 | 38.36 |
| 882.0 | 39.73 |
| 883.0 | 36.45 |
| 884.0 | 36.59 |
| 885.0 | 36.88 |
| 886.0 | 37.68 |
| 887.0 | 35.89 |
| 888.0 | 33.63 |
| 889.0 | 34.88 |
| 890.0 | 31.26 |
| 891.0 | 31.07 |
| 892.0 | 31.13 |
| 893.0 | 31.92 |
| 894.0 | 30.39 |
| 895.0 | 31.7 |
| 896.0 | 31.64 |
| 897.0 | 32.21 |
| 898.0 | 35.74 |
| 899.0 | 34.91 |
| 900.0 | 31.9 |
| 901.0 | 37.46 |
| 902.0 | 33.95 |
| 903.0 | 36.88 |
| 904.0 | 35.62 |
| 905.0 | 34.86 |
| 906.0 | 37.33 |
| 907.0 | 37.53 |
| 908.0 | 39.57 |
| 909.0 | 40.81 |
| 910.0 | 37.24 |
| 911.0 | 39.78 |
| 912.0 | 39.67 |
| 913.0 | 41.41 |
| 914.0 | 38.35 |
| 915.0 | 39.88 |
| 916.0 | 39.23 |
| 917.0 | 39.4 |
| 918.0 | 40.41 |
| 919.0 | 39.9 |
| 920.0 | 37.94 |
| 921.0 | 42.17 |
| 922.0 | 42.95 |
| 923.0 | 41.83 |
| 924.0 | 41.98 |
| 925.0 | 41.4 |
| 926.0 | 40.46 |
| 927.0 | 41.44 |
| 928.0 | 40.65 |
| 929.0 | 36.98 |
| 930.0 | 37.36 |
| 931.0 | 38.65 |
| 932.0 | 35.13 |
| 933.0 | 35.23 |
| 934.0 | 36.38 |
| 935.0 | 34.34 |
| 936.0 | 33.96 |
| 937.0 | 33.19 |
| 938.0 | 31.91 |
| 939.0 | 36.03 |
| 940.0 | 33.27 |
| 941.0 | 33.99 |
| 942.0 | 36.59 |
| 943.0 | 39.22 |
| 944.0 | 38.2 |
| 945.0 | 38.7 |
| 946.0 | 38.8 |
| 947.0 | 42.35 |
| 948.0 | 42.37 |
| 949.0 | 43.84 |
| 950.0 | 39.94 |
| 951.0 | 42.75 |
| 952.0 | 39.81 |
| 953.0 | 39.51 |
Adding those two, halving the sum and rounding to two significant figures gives 30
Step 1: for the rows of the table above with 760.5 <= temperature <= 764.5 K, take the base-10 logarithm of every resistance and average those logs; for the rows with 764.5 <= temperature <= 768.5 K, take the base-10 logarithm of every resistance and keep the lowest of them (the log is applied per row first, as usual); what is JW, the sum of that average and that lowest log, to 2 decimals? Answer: 3.80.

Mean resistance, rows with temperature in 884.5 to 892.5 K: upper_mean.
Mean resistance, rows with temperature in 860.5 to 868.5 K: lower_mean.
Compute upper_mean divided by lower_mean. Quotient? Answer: 0.73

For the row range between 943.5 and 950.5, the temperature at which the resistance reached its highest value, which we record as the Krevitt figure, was 949.0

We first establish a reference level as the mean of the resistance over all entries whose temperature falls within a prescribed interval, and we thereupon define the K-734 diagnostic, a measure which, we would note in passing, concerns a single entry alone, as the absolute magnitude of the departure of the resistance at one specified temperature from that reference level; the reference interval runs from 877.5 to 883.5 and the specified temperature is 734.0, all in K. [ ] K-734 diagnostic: 35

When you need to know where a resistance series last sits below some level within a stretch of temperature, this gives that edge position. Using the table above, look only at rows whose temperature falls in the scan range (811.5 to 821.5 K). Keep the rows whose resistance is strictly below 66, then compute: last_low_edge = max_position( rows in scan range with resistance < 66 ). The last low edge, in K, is 821.0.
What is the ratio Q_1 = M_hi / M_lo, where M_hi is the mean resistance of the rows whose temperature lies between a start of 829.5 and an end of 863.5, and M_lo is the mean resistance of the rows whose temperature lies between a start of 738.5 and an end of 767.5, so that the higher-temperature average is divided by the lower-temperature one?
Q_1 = 0.70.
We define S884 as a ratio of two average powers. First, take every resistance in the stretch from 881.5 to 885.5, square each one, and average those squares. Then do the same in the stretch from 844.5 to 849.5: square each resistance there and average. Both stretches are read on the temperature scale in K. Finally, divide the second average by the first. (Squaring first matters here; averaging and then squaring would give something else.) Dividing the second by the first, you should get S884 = 2.7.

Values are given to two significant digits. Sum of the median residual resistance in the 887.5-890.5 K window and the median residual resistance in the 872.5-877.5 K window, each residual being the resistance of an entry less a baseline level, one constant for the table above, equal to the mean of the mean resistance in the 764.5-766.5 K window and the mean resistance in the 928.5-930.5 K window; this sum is -38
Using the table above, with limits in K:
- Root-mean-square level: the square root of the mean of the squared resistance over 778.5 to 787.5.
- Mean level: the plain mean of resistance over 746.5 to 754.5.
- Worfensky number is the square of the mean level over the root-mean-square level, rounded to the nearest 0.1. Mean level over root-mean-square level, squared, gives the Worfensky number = 1.6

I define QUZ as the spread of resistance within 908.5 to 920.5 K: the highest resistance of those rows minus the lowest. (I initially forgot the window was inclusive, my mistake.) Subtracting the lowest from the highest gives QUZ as 4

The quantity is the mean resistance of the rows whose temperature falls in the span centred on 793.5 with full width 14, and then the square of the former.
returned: 4001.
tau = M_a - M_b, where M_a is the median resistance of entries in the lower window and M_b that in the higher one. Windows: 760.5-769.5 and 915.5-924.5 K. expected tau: 42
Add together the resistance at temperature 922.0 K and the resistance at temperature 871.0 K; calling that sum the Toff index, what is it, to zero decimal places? 89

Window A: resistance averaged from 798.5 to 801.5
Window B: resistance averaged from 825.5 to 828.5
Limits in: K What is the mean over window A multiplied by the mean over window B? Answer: 4185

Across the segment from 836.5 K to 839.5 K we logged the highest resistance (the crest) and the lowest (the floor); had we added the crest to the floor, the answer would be 131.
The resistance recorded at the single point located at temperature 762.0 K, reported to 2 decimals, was 82.73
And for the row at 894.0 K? 30.39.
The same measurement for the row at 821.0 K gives 58.61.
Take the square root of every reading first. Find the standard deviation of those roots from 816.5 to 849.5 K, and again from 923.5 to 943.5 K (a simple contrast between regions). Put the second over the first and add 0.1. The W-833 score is 1.5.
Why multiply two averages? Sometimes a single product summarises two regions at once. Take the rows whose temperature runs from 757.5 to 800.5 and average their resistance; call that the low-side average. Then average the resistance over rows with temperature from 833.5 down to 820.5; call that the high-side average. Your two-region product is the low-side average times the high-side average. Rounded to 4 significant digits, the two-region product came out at 4667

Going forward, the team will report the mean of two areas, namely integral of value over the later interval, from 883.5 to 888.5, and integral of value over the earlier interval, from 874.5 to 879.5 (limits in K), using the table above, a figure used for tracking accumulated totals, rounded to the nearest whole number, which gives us 195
